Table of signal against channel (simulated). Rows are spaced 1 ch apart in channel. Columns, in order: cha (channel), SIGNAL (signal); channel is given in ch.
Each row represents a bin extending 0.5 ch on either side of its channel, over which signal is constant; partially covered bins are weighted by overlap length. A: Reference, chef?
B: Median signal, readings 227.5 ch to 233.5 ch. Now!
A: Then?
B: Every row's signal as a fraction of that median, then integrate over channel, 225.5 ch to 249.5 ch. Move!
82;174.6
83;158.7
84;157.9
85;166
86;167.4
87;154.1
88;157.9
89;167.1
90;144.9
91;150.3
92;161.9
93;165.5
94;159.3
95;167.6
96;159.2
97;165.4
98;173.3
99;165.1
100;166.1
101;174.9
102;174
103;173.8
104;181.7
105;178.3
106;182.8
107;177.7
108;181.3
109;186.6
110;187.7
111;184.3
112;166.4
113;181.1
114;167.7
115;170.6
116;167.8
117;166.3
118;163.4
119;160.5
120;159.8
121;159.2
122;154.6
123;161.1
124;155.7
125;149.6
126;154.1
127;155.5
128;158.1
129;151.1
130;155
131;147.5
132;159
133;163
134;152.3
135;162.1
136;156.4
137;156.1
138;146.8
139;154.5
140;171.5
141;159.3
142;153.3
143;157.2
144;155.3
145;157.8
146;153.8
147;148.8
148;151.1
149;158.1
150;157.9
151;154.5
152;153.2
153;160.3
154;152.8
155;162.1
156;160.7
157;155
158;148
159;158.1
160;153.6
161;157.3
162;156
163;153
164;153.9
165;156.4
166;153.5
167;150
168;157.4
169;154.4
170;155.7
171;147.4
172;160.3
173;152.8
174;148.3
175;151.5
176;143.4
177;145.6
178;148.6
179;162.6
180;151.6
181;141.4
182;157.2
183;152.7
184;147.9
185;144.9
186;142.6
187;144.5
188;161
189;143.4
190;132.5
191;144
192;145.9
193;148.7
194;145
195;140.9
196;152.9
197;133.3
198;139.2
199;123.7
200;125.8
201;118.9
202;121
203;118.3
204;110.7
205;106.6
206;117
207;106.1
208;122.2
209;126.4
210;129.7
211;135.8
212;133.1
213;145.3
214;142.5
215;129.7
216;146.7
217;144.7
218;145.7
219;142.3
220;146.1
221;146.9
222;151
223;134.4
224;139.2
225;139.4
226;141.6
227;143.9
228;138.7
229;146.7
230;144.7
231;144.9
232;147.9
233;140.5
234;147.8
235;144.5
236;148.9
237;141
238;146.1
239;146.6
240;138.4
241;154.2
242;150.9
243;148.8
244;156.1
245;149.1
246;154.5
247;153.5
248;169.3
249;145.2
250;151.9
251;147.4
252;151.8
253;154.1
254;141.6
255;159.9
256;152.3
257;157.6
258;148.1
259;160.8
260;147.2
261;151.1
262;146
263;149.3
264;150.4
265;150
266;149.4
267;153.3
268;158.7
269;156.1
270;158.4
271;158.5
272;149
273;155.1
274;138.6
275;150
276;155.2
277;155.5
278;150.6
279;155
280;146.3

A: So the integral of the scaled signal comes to 24.5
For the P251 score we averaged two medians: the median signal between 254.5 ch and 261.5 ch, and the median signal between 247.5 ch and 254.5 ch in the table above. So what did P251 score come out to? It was 152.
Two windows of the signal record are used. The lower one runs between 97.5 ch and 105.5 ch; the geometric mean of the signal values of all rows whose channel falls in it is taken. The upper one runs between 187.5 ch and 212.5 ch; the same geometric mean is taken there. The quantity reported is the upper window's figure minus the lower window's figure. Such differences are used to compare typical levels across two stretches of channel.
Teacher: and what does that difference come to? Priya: -43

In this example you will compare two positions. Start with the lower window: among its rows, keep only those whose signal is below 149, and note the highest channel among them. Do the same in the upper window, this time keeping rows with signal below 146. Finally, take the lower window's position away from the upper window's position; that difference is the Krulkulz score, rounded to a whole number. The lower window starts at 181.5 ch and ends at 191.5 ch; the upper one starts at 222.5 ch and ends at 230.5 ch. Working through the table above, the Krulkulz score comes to 39 ch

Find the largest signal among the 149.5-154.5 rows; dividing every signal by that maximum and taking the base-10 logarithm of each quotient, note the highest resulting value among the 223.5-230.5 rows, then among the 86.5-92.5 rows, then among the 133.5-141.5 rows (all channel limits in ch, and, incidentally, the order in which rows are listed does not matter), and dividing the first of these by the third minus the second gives -3.4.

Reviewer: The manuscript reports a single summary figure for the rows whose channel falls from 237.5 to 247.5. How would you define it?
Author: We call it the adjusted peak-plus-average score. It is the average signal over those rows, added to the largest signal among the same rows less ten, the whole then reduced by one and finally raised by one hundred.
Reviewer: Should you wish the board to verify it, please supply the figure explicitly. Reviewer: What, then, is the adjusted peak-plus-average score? 395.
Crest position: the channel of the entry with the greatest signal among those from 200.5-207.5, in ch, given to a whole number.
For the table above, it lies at 202 ch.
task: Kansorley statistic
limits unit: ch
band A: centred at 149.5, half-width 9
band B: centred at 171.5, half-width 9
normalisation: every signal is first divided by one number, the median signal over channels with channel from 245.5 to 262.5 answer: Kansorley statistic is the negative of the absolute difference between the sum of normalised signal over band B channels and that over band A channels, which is 0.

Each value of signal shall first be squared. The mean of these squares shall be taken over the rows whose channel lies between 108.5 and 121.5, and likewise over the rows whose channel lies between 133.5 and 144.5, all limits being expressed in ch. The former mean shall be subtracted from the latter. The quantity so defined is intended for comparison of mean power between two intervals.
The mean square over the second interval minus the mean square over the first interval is -4677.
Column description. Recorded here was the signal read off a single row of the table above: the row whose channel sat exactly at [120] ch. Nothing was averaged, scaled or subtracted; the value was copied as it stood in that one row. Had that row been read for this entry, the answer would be 159.8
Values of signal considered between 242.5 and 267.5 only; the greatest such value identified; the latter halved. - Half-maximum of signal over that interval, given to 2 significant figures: 85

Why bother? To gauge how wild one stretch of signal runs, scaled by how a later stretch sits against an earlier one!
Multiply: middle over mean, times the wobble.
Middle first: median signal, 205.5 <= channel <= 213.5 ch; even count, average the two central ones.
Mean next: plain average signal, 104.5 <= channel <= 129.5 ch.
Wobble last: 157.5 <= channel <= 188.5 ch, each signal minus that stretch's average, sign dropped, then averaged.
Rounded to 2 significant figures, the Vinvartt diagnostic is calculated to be 3.6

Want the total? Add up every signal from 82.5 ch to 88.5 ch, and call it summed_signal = 962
